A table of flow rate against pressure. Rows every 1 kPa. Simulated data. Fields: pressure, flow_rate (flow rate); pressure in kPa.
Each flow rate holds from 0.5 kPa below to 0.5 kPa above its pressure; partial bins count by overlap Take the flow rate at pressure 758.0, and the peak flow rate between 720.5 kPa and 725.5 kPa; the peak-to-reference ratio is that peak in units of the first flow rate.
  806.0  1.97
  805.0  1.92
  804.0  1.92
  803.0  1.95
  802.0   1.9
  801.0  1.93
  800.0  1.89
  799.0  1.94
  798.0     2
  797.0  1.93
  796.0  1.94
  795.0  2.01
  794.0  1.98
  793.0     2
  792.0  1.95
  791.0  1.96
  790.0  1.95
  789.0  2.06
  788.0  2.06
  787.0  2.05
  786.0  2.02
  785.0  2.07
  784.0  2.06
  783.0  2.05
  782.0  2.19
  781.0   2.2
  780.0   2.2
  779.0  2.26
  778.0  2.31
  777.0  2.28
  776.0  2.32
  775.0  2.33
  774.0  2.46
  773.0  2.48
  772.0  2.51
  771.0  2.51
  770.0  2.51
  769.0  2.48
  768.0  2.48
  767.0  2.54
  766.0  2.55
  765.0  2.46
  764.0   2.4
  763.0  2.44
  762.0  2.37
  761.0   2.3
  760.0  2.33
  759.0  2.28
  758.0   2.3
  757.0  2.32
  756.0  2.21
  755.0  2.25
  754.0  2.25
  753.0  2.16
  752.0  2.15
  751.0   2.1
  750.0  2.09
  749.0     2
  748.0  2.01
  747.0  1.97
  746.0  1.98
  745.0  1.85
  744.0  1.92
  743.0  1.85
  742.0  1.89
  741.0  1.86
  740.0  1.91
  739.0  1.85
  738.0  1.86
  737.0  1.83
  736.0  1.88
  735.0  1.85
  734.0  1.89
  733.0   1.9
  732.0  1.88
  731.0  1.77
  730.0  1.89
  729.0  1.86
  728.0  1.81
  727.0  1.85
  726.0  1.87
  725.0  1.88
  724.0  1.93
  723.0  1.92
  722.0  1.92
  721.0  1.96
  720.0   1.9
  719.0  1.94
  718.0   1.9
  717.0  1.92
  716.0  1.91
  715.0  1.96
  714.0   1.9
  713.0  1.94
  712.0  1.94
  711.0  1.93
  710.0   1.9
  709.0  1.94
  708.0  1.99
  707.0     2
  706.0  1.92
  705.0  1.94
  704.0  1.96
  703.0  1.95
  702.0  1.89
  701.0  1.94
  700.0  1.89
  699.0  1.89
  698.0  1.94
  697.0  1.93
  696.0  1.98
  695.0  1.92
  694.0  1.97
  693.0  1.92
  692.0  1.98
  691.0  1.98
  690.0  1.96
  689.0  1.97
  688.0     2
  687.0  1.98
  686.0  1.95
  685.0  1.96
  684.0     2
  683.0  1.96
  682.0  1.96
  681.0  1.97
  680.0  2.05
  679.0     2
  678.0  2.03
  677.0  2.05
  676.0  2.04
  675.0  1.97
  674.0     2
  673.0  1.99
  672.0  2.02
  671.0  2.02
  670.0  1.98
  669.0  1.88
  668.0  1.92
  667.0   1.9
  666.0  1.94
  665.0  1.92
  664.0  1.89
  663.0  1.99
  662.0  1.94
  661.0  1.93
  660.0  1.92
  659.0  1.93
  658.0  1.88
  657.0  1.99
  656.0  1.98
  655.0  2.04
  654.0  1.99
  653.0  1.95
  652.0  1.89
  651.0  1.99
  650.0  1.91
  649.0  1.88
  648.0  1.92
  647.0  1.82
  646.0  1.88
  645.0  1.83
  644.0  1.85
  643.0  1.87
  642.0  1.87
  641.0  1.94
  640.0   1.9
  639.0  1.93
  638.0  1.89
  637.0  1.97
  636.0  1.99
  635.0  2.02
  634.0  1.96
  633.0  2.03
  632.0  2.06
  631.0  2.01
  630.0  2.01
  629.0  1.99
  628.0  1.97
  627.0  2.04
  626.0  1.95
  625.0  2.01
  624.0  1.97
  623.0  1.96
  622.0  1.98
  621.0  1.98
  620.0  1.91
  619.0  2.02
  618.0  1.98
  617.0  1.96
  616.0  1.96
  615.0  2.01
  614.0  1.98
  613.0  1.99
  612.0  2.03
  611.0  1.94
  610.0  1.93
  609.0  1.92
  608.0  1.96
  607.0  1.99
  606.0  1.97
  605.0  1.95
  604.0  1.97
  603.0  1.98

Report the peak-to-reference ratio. 0.85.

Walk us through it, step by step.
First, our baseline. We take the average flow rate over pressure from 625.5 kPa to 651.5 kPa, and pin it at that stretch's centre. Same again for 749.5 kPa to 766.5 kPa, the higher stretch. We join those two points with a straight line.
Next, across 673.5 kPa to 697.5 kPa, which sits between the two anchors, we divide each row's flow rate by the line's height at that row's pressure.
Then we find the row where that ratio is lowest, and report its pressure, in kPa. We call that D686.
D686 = 695.0 kPa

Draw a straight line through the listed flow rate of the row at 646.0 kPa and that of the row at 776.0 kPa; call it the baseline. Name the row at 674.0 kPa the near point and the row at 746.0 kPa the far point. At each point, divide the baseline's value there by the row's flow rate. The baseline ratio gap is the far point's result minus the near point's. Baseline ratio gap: 0.13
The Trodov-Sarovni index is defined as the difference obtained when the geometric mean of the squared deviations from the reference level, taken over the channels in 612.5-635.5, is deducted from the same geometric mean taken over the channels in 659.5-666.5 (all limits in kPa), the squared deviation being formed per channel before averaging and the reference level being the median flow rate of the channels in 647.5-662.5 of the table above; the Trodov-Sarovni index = 0.00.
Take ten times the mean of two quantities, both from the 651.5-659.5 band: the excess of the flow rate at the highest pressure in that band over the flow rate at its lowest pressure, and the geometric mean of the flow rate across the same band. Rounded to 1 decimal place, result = 10.0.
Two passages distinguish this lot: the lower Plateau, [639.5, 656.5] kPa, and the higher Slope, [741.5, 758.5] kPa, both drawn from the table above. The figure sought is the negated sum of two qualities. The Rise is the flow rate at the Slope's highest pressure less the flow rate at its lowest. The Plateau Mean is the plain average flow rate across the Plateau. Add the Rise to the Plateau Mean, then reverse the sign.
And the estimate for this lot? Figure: -2.3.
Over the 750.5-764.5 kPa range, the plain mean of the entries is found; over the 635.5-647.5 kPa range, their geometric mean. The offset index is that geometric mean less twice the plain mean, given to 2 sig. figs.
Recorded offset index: -2.7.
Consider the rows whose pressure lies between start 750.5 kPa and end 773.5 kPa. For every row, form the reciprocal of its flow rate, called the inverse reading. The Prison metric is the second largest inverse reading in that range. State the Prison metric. 0.465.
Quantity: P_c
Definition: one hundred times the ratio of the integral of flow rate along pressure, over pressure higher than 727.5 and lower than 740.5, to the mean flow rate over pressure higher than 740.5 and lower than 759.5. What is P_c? 1165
